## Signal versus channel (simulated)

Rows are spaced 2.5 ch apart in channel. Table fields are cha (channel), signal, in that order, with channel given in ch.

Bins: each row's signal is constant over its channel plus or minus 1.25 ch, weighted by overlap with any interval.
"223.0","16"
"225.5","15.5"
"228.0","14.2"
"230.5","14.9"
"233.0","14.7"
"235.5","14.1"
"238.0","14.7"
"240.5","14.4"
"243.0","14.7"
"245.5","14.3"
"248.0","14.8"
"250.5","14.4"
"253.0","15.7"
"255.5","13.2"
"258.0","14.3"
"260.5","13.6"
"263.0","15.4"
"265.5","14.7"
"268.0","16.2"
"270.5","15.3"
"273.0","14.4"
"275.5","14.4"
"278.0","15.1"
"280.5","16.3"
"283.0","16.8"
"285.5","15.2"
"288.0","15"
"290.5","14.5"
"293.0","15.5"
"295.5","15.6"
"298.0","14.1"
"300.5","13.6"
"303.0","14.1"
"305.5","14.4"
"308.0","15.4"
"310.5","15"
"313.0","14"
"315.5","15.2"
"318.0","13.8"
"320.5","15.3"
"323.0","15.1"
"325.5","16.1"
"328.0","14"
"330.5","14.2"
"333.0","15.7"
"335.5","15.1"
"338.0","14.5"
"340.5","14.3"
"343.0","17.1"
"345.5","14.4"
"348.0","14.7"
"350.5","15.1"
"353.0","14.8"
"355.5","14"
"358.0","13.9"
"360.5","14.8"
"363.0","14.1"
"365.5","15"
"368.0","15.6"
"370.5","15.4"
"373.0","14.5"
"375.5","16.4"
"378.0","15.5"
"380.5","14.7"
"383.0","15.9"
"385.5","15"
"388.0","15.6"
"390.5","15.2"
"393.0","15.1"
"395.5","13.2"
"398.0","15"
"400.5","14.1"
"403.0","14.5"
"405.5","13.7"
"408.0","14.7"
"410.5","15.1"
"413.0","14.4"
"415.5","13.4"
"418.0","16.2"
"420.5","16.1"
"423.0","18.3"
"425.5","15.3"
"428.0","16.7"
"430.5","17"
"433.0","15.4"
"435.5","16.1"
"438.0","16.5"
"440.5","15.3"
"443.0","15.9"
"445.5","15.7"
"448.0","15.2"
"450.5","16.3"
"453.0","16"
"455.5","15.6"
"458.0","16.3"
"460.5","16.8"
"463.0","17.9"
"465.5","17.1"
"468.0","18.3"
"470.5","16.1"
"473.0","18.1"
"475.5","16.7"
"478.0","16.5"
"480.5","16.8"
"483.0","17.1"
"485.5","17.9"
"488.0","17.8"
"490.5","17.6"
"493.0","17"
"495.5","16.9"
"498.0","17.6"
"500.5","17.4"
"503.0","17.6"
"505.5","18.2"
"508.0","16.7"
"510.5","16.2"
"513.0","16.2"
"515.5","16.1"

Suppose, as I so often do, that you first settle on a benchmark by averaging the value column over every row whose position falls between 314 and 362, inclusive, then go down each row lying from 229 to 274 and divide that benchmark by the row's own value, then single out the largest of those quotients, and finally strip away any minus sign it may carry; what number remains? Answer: 1.12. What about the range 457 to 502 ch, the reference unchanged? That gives 0.92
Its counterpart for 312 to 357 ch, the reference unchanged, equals 1.08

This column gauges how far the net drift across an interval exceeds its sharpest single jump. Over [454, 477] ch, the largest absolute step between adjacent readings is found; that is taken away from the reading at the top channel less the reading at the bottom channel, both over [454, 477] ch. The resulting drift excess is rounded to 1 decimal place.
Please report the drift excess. -1.1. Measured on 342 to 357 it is -5.8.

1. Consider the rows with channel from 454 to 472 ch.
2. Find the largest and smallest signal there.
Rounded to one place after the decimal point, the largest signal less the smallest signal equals 2.7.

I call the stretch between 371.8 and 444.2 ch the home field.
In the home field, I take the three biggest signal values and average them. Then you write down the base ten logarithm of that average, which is 1.24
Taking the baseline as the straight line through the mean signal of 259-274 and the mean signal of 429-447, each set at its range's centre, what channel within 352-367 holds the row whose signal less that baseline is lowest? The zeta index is 358.0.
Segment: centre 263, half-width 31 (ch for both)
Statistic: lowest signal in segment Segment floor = 13.2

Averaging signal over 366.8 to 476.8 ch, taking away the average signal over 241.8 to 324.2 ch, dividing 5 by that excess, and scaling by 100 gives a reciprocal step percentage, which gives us 559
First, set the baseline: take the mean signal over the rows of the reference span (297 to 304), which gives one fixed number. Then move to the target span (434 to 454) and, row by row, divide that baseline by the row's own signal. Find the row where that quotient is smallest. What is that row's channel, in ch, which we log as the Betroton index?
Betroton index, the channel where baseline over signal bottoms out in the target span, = 438.0 ch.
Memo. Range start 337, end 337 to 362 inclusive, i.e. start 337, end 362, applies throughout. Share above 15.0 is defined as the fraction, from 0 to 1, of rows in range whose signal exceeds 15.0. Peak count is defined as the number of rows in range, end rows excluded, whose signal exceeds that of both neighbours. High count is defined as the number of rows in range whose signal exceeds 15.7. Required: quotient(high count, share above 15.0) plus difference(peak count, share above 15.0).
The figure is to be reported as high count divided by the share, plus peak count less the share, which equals 6.8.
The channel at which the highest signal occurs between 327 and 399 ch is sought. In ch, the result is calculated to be 343.0 ch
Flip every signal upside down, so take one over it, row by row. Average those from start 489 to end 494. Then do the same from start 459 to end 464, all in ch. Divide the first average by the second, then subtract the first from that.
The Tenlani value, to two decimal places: 0.94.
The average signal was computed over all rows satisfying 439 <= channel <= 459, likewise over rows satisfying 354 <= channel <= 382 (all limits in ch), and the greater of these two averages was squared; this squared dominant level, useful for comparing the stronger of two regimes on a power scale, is 249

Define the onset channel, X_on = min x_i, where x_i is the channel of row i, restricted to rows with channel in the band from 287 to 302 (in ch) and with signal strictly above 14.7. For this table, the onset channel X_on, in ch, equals 288.0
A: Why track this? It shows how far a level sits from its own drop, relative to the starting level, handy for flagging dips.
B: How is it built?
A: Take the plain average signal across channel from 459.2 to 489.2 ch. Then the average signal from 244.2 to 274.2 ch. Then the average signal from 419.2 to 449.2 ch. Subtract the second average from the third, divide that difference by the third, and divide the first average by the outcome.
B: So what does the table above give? 194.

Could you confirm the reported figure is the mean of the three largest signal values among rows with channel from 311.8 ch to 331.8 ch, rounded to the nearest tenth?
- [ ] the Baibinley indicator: 15.5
